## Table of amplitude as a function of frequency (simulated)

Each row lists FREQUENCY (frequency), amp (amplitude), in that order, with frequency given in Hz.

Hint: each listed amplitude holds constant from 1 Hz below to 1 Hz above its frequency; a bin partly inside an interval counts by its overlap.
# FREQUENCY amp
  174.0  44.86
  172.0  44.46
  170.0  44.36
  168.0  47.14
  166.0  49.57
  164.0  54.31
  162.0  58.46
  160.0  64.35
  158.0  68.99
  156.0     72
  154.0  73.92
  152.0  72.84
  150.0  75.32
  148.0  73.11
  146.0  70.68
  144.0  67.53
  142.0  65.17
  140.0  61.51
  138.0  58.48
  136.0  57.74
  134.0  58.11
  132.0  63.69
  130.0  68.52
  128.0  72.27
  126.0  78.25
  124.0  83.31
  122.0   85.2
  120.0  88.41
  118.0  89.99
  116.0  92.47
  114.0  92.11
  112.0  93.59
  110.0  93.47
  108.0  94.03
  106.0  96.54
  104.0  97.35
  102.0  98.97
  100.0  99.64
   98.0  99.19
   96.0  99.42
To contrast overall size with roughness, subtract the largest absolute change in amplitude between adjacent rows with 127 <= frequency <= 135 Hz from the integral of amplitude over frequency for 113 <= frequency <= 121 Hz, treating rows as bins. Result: 720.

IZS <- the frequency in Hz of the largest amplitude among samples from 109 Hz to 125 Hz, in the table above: 112.0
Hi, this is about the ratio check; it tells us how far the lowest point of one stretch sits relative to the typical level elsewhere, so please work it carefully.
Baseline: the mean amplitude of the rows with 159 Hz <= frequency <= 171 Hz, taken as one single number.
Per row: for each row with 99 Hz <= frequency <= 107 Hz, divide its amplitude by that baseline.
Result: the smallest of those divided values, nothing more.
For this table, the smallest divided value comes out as 1.8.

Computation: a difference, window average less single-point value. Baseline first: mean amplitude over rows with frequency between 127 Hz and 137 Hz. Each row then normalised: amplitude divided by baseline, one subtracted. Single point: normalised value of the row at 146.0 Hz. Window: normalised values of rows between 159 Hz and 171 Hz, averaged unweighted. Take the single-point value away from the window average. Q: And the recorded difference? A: -0.28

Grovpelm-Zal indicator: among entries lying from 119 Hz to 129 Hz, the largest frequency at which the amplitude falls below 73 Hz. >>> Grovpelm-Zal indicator 128.0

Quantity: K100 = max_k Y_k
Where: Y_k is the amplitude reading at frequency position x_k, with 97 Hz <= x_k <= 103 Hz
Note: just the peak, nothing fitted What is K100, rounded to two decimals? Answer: 99.64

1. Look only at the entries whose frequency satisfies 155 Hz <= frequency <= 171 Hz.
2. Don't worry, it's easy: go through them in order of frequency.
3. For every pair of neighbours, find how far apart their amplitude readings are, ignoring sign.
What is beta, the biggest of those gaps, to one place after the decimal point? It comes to 5.9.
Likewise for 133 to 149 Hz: 3.7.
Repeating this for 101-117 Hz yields 2.5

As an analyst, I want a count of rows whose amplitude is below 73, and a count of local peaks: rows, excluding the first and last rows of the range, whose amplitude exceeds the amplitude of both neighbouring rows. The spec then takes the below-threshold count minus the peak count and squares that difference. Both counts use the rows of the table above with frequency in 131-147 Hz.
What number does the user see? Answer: 64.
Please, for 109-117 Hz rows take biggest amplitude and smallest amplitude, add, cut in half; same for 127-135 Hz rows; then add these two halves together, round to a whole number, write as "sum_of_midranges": 158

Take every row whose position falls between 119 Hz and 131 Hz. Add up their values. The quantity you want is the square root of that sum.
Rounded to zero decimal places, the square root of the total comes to 22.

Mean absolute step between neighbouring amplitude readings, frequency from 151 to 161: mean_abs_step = 2.7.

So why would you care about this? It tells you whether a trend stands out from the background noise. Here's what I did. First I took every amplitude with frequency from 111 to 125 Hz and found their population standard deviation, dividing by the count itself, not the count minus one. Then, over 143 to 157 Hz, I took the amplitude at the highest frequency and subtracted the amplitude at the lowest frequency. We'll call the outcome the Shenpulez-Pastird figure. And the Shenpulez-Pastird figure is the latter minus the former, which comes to 1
